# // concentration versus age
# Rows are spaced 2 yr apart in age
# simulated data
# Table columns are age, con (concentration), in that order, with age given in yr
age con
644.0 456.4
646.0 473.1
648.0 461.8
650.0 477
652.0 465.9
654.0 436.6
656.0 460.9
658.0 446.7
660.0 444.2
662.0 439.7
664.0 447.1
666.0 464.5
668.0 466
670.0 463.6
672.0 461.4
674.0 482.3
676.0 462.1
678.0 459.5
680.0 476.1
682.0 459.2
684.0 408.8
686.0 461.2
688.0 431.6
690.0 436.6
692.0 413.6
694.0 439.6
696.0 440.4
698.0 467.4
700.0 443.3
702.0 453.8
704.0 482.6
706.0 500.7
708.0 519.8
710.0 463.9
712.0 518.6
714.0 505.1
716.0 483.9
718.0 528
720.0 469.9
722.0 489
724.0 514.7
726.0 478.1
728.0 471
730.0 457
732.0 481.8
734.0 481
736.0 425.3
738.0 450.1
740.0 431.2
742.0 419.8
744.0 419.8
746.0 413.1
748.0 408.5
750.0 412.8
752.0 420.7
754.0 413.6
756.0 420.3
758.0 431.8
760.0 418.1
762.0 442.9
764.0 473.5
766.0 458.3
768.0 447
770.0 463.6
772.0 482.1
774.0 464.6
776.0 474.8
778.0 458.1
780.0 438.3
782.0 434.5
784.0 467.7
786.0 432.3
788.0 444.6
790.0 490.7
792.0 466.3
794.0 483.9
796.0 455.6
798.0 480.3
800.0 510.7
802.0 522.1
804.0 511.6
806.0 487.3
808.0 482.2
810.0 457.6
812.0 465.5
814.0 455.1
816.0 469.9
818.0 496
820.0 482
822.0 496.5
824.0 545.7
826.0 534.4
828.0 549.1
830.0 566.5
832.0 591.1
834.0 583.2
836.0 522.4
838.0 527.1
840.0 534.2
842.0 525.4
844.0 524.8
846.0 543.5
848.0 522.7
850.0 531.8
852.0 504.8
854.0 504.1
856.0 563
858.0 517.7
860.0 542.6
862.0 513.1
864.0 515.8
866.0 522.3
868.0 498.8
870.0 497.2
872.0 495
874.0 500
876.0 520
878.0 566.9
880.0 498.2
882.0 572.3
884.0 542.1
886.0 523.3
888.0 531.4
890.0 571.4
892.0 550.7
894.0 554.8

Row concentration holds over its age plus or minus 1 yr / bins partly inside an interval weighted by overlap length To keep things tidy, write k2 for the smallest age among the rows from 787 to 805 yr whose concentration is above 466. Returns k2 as 790.0 yr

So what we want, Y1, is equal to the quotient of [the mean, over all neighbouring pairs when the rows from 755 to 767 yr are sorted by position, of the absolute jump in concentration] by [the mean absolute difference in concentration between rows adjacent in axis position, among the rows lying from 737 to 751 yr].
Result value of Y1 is 2.5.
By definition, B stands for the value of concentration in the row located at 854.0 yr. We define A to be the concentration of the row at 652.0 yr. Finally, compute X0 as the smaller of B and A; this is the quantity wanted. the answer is 466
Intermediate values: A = 465.9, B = 504.1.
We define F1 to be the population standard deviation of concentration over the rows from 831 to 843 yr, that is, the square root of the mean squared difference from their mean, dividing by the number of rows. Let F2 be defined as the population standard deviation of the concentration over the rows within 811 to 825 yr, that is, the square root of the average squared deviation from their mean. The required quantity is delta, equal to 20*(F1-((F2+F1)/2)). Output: 7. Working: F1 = 28.5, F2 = 27.8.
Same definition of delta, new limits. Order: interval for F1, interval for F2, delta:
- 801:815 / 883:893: 75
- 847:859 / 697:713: -73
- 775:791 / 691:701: 28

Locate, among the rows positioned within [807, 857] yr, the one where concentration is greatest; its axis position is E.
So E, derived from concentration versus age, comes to 832.0 yr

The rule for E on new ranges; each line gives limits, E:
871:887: 882.0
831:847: 832.0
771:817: 802.0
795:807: 802.0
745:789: 772.0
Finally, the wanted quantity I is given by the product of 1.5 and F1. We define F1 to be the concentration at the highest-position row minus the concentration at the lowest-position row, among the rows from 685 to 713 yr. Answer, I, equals 86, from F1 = 57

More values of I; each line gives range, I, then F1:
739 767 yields 41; 27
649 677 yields -22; -15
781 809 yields 72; 48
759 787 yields 21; 14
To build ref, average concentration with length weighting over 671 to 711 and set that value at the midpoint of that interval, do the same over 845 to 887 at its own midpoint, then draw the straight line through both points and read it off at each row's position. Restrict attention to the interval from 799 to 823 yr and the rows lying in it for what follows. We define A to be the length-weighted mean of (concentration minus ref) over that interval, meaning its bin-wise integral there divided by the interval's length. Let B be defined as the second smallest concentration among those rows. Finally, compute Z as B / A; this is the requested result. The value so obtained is -27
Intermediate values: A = -17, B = 457.6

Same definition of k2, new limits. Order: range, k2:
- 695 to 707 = 698.0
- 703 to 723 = 704.0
